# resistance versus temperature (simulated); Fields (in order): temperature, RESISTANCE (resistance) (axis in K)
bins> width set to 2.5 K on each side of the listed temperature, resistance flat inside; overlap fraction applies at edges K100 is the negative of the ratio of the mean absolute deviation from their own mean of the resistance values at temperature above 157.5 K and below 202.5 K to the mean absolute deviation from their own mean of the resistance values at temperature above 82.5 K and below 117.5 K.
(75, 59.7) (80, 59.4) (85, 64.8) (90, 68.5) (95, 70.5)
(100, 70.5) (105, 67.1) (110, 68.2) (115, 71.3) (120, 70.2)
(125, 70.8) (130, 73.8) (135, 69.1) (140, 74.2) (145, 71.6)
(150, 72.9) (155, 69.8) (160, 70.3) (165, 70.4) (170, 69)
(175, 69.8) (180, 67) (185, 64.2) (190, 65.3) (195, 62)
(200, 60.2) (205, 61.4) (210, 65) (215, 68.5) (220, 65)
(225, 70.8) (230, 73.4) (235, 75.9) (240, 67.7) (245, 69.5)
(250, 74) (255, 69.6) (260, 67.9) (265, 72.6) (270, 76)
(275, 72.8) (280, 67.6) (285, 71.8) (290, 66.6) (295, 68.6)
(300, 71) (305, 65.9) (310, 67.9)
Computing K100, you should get -1.8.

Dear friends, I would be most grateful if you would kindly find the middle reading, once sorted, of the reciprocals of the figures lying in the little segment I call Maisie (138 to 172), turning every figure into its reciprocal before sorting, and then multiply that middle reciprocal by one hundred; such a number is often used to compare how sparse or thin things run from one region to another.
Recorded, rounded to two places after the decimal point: 1.42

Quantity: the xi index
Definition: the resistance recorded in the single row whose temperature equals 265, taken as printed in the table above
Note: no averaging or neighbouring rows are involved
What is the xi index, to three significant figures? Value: 72.6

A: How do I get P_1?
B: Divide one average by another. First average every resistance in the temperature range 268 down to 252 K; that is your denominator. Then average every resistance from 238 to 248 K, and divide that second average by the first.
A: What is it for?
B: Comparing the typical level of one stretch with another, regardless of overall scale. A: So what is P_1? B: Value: 0.98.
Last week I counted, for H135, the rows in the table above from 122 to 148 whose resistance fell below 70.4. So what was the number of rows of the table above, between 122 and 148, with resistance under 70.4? 1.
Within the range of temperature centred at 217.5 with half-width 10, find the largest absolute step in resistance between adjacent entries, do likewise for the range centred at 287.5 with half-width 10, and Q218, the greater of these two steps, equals 5.8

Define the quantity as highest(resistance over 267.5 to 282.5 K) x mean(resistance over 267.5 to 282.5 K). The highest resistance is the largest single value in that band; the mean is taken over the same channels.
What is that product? 5482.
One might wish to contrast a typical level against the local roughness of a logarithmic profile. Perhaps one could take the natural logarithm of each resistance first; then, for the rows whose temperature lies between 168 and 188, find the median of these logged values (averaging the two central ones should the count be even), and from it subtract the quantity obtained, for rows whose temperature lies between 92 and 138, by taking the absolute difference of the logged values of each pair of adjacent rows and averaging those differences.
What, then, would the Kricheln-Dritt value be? 4.19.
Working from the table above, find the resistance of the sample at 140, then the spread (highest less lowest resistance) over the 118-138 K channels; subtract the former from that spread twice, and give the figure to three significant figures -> -144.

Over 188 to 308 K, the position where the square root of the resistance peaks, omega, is 270 K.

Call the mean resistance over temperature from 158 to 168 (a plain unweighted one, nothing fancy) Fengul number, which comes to 70.3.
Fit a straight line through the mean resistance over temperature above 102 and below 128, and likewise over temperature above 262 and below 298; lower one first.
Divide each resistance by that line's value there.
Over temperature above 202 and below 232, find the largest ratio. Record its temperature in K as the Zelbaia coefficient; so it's 230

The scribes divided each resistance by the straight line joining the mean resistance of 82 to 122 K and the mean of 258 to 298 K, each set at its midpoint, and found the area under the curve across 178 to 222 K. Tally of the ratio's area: 41 K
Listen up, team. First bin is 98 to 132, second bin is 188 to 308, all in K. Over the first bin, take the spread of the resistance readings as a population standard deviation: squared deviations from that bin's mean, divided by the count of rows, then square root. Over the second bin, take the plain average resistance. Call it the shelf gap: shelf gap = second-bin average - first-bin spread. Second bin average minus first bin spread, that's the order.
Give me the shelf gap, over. 66.7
